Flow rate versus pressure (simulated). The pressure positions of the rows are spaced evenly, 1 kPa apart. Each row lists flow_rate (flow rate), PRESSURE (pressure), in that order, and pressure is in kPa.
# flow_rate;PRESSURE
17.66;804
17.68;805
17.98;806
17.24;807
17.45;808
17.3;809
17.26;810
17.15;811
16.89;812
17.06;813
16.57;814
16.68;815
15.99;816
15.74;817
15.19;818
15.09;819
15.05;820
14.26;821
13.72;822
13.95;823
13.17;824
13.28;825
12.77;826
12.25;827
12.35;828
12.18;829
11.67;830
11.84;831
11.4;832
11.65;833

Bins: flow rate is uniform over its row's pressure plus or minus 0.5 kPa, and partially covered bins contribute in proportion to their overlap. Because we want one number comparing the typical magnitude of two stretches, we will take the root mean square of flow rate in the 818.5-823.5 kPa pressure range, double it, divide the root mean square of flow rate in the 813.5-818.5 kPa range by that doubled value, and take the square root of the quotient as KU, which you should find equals 0.75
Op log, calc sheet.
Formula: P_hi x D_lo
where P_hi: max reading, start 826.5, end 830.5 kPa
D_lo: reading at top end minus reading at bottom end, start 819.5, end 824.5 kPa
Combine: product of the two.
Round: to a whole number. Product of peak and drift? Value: -23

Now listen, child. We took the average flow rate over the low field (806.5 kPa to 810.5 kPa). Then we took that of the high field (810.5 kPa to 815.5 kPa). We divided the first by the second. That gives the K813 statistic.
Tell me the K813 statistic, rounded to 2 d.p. 1.03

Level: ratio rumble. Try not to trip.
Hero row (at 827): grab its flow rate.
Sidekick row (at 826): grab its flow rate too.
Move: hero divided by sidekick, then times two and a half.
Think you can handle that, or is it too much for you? 2.40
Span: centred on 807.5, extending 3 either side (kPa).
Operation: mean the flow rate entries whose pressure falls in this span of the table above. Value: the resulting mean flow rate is 17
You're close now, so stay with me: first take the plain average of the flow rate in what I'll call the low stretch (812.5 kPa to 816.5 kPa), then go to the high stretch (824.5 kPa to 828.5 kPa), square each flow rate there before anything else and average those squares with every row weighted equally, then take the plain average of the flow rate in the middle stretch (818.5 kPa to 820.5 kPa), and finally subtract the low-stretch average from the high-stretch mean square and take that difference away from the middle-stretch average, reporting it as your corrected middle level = -129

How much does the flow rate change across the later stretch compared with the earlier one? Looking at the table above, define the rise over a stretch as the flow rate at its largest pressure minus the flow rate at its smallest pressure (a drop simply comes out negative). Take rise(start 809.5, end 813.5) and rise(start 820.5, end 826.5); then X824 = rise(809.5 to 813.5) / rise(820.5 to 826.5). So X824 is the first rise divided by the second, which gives 0.1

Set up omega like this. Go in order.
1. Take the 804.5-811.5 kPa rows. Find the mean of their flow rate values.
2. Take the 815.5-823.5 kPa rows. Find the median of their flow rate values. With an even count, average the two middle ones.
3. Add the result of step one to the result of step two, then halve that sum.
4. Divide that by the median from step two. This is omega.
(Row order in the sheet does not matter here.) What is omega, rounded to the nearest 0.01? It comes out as 1.08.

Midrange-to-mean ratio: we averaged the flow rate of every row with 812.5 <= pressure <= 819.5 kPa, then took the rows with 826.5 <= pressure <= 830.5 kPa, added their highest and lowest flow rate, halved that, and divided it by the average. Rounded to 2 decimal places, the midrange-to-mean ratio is 0.75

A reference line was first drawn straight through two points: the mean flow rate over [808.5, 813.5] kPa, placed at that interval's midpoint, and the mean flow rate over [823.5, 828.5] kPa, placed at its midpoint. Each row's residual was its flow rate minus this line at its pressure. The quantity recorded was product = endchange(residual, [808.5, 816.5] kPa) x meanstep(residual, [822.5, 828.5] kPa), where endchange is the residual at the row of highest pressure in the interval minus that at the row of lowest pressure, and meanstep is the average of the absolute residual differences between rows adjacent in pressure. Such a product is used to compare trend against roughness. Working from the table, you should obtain 0.25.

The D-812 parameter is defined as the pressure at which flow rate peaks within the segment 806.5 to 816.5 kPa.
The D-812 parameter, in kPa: 808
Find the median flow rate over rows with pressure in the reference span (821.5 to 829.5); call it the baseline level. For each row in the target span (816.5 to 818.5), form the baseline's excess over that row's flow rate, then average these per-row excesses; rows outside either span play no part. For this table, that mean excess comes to -2.5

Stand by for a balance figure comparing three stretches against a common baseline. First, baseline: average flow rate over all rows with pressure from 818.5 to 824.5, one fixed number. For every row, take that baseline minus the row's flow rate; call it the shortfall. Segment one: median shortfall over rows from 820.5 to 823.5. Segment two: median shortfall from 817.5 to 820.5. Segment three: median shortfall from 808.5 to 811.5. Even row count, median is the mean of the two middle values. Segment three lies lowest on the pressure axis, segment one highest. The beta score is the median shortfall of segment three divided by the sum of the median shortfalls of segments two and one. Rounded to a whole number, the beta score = 5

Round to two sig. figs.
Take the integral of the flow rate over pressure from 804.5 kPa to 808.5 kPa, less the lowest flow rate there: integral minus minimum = 53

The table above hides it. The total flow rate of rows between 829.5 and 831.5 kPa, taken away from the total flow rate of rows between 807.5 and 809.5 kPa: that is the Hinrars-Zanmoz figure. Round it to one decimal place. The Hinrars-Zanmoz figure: 11.2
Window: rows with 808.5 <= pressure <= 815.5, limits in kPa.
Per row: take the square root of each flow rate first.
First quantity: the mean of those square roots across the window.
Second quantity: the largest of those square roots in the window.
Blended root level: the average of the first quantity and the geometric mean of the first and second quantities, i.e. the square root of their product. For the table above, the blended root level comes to 4.13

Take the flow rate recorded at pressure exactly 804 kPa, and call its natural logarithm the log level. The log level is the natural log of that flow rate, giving 2.87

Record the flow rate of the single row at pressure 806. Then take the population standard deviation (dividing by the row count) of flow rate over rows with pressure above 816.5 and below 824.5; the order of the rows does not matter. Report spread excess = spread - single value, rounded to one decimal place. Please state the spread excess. -17.2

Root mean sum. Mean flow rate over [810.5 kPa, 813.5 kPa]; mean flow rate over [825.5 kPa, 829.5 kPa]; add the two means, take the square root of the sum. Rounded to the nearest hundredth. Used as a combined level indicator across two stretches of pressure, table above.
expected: 5.42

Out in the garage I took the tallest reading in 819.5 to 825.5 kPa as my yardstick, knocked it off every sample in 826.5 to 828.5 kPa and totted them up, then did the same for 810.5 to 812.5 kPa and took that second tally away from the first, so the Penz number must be -9.4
